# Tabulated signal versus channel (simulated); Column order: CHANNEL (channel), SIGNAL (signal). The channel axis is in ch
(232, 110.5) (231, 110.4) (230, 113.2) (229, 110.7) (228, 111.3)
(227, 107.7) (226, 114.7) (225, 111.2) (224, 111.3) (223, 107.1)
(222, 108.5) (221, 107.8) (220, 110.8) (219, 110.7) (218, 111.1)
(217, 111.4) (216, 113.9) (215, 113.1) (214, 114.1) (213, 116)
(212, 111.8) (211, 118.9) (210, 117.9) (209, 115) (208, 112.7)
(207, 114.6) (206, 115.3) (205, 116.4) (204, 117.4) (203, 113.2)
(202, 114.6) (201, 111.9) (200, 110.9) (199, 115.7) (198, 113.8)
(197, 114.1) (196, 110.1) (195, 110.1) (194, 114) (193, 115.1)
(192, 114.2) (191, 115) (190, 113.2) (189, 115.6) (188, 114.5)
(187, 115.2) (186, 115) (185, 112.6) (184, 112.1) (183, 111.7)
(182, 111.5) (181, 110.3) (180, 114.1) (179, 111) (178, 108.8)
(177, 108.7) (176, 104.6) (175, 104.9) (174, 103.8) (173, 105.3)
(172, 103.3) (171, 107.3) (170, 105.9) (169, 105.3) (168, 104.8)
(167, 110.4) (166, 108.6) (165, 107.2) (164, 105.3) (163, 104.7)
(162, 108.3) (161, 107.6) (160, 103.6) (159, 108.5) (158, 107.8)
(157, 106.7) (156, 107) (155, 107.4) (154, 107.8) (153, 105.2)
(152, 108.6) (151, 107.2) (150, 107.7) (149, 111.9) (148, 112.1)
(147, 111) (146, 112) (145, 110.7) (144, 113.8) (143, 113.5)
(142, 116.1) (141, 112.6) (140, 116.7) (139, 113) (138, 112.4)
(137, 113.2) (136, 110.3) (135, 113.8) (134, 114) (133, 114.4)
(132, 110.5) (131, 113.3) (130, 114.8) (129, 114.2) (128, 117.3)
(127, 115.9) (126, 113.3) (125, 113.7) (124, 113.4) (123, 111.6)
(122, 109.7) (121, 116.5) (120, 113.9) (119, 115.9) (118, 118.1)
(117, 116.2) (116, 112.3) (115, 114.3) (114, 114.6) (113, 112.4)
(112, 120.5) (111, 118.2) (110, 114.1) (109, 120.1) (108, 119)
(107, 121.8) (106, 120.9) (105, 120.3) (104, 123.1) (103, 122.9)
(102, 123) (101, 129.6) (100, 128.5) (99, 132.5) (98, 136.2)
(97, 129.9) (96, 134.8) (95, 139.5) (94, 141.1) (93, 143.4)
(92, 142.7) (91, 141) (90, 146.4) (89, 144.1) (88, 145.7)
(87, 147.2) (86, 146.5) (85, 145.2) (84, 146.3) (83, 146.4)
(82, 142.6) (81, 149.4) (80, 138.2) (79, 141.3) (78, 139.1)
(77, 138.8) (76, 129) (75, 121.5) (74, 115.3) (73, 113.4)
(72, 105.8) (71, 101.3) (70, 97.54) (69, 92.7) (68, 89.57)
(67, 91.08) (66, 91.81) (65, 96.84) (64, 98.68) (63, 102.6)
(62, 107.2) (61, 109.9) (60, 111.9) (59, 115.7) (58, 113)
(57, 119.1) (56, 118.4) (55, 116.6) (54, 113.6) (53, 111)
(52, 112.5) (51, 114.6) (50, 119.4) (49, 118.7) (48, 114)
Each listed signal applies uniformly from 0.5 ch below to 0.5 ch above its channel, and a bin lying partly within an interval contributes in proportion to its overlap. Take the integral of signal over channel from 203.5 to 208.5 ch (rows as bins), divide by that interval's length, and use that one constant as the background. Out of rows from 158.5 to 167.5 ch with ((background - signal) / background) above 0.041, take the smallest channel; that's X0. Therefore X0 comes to 159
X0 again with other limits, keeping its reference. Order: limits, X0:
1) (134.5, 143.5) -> 136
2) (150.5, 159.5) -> 151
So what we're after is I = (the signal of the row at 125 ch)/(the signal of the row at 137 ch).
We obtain 1.00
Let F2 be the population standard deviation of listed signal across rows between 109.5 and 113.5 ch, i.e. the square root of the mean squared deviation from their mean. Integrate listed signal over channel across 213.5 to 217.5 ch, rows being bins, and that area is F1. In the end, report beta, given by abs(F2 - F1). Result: 449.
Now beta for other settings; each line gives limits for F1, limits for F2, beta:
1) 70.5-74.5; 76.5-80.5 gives 435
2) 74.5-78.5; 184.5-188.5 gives 527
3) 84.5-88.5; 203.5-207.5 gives 584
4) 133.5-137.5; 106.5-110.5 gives 448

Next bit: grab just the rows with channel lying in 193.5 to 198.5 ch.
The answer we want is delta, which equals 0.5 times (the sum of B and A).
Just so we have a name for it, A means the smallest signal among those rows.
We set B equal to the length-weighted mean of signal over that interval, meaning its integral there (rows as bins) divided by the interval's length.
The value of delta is 111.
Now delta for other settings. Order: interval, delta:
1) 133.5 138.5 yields 112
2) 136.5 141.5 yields 113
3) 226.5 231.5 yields 109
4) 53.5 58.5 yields 115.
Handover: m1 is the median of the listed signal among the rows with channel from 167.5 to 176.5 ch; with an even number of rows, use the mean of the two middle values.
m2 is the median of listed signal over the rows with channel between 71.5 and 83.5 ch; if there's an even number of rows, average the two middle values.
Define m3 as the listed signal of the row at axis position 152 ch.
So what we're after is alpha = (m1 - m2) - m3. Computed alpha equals -142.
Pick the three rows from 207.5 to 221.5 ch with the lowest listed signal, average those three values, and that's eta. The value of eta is 110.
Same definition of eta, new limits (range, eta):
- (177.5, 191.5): 110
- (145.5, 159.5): 106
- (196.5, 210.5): 112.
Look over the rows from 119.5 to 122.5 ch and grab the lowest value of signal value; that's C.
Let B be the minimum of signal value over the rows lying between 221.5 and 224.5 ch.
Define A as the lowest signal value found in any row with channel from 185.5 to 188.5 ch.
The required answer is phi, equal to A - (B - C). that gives 117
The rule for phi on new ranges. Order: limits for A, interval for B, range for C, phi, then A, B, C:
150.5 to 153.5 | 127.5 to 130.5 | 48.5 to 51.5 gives 106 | 105.2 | 114.2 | 114.6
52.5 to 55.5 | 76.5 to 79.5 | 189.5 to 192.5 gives 85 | 111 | 138.8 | 113.2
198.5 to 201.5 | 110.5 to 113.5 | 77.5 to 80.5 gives 137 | 110.9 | 112.4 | 138.2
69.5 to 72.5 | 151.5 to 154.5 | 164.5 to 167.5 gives 100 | 97.54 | 105.2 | 107.2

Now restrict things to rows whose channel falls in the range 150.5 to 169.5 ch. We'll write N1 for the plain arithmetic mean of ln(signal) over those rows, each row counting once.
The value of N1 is 4.67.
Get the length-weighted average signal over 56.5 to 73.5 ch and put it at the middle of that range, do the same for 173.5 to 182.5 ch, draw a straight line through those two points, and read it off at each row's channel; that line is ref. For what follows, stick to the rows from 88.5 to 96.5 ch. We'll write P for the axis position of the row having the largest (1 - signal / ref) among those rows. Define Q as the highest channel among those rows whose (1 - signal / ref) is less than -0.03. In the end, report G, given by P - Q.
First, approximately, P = 96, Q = 96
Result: 0 ch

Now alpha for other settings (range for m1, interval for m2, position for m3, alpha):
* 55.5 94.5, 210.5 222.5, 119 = -106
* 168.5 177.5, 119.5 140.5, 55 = -125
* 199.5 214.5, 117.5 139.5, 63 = -102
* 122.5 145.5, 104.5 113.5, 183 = -118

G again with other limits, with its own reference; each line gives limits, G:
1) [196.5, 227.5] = -3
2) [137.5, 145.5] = 0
